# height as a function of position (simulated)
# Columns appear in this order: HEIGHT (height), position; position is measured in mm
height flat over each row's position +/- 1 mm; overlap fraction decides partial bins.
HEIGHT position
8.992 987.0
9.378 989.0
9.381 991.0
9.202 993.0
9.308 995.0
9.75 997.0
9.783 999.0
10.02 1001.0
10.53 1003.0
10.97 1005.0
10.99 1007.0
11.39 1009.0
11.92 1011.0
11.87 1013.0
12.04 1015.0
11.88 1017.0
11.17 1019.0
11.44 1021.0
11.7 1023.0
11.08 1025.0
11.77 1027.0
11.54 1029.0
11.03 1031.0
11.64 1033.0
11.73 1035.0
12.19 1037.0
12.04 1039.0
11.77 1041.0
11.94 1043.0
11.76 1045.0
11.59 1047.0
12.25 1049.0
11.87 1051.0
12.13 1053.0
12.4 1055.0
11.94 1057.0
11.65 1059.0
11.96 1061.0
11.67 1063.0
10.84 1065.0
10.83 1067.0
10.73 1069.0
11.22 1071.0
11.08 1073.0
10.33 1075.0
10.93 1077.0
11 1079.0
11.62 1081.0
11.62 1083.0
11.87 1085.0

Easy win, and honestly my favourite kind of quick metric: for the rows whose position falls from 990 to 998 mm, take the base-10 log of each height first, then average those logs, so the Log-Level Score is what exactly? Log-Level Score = 0.97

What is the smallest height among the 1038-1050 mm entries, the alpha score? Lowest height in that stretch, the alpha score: 11.59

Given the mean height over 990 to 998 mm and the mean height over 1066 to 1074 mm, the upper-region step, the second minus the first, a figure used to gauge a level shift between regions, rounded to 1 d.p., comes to 1.6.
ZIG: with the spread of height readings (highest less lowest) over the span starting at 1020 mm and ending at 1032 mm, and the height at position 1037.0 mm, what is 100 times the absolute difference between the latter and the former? 1145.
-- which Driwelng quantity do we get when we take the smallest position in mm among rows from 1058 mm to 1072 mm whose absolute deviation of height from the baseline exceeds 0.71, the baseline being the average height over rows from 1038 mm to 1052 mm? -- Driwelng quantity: 1065.0 mm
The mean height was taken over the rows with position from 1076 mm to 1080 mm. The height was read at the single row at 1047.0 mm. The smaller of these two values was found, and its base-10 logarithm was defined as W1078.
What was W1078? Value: 1.040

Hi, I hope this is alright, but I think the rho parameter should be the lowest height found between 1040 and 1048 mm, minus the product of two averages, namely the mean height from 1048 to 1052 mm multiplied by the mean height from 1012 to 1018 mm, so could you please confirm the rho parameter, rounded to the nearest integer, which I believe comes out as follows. -132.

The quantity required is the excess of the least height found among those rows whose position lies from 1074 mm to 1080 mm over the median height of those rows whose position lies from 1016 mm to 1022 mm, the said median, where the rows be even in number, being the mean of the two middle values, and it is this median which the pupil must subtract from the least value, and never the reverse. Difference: -1.1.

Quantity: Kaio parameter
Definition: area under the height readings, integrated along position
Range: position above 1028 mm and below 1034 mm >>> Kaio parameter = 68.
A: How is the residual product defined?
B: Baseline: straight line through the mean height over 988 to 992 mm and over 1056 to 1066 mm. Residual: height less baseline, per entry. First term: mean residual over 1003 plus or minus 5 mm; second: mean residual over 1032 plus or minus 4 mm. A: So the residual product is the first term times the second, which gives 0.5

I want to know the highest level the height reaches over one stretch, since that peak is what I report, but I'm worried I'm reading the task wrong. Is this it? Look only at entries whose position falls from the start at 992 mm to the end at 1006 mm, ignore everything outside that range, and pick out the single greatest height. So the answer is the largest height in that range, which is 10.97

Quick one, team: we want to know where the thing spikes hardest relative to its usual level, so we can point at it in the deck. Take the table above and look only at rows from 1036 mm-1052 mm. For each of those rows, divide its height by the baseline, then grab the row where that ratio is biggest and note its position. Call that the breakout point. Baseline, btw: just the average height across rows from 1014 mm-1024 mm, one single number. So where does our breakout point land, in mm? 1049.0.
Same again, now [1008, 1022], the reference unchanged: 1015.0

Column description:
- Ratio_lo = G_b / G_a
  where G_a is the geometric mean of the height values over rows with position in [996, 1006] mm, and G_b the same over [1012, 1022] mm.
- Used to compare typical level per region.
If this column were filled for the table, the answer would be 1.14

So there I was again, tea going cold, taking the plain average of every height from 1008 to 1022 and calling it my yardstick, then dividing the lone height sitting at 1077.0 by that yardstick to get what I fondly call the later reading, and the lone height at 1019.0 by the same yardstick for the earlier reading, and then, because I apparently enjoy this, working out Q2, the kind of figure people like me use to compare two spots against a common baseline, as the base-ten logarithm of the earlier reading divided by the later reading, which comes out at 0.009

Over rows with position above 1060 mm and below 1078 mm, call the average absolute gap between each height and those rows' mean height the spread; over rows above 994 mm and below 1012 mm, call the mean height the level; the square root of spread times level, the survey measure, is 2.0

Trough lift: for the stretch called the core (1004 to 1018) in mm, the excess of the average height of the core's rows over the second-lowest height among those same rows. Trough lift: 0.59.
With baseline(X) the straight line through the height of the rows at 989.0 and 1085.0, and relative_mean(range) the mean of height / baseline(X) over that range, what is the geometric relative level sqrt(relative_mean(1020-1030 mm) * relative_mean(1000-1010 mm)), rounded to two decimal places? 1.11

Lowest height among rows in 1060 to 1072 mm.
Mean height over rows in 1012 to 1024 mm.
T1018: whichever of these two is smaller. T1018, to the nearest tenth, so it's 10.7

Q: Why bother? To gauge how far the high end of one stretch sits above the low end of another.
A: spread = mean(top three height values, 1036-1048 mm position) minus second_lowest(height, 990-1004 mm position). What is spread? 2.7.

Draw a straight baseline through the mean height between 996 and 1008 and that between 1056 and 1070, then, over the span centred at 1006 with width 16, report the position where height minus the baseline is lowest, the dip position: 999.0 mm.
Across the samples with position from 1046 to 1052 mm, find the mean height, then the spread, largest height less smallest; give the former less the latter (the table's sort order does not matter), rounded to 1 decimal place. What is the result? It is 11.2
